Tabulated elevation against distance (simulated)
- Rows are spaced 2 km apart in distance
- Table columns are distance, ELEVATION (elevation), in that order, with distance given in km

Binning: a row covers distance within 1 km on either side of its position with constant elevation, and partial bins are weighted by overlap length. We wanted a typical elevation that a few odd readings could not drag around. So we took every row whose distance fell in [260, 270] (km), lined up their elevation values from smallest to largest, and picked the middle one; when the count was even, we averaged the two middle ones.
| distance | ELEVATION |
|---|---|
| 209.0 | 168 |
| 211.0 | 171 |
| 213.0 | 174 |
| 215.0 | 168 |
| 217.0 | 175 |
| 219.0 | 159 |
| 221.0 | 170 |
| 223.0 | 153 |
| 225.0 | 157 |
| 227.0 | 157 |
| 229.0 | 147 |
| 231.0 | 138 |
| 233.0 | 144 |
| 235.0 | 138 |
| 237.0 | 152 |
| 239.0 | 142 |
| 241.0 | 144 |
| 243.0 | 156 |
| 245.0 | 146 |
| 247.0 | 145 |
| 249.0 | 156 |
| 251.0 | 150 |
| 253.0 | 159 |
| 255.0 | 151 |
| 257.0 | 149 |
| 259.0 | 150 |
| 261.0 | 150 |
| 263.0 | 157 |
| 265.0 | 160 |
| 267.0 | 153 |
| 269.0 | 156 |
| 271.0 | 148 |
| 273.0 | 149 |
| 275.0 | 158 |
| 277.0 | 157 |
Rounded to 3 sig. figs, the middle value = 156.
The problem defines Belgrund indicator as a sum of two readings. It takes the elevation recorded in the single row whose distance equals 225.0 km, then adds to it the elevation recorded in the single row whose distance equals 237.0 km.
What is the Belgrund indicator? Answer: 309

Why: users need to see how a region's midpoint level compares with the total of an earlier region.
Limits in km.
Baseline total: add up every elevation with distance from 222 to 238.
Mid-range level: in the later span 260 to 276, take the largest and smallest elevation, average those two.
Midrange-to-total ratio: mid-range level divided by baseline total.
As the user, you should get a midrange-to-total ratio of 0.130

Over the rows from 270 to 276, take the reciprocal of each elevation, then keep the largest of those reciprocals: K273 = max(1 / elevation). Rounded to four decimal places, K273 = 0.0068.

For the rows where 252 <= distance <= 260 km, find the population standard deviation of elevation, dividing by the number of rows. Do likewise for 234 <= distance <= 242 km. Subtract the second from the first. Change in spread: -1.14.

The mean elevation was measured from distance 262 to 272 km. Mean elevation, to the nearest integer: 155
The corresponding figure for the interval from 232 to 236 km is 141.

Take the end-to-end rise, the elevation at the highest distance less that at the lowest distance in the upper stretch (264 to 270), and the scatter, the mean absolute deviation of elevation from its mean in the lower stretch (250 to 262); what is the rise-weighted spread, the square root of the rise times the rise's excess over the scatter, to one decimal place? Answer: 5.1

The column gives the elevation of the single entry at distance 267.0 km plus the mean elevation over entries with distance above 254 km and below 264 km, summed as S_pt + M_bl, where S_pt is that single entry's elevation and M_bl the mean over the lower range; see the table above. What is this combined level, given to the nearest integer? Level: 304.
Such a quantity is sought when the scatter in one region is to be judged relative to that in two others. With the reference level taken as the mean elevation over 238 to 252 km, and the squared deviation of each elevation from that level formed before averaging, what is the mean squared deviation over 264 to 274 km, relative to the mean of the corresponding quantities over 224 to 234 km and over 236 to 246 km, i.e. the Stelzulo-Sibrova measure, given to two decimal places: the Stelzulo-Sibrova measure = 1.03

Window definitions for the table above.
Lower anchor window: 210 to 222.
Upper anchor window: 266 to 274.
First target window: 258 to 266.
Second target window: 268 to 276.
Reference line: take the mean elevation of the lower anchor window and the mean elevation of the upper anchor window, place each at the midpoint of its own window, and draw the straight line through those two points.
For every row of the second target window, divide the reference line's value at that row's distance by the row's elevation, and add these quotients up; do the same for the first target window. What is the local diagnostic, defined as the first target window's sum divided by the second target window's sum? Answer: 1.01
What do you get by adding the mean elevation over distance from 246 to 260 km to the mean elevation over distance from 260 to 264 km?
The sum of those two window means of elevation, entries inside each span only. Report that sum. 304.9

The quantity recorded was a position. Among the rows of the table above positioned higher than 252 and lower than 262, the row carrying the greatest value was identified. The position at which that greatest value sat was 253.0 km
